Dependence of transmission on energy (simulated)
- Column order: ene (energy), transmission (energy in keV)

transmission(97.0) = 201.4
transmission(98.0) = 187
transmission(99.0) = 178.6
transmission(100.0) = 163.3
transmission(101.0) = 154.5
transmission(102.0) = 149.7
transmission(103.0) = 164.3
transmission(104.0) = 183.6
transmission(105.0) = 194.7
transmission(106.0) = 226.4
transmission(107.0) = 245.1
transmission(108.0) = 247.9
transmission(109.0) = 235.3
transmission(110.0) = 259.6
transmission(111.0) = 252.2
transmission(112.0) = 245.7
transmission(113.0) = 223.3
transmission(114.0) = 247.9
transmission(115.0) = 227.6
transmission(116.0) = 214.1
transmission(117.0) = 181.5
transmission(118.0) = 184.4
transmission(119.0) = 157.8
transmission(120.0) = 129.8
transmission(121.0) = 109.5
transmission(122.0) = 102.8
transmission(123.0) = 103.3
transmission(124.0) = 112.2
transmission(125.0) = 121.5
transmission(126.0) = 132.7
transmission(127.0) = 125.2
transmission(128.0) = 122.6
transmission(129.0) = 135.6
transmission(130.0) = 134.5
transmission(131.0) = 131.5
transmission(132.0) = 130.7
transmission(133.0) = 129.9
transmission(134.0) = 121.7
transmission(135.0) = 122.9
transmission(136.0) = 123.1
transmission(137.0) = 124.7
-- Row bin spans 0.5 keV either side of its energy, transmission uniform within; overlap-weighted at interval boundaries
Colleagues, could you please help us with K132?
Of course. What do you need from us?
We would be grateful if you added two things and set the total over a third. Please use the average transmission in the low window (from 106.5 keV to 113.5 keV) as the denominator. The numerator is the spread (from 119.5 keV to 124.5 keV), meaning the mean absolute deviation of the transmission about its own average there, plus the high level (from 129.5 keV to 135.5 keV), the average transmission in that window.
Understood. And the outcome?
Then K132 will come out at 0.56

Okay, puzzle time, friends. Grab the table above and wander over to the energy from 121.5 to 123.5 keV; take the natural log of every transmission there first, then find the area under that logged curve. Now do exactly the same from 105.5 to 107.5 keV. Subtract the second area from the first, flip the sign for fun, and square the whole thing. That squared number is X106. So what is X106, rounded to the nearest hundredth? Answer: 2.73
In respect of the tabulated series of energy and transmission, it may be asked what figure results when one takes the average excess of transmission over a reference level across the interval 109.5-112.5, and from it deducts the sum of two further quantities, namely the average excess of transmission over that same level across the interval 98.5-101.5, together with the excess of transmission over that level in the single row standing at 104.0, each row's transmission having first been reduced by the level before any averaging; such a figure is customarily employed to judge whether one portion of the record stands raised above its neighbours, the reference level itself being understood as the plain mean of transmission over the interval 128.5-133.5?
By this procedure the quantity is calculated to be 36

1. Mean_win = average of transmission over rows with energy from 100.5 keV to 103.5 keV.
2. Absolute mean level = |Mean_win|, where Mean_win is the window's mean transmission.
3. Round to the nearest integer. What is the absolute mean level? 156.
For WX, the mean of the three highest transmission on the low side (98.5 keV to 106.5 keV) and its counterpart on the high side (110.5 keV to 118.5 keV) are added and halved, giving 225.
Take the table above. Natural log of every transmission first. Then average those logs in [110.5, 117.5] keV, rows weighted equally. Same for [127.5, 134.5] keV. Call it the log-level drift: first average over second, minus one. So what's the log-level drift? 0.11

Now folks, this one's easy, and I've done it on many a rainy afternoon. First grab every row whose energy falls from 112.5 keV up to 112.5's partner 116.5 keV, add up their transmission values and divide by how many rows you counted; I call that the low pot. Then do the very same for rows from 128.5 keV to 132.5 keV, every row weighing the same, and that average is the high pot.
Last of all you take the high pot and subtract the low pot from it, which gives -95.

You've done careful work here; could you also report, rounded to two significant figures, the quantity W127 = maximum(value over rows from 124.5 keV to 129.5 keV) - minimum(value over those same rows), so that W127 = 14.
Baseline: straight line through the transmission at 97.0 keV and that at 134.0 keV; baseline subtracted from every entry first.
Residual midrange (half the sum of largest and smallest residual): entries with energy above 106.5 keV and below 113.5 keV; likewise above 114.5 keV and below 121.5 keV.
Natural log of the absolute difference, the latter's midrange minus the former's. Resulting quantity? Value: 4.1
